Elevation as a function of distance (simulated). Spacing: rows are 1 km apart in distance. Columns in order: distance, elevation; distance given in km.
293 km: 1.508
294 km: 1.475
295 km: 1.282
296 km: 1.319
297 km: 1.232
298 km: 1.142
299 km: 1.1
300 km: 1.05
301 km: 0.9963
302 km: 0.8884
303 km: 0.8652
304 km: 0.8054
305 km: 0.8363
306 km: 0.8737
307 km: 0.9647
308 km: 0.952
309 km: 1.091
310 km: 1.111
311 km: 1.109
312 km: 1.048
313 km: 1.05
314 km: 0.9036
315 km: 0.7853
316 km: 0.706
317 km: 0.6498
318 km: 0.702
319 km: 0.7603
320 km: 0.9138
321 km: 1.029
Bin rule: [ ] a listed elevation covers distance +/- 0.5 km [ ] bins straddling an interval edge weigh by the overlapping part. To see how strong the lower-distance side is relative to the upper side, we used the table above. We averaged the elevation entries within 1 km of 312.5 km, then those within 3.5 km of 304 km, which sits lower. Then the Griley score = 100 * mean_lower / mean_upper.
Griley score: 85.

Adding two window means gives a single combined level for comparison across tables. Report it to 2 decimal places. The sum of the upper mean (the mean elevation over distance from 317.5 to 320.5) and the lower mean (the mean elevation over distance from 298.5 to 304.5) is 1.74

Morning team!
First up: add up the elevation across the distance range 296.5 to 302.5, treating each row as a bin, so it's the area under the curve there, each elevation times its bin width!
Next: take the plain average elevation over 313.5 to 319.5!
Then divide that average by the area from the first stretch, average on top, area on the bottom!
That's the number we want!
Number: 0.12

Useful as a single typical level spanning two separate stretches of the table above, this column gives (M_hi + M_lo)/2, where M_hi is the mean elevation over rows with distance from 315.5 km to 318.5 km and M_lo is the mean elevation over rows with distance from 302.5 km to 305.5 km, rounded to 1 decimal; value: 0.8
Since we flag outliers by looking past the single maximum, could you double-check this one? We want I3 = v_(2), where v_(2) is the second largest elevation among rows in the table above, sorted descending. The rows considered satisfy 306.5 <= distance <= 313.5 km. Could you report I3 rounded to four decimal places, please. 1.1090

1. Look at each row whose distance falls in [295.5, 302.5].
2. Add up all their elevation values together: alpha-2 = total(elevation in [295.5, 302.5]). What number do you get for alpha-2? 7.7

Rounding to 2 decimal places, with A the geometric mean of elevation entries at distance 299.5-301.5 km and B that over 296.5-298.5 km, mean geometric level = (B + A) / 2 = 1.10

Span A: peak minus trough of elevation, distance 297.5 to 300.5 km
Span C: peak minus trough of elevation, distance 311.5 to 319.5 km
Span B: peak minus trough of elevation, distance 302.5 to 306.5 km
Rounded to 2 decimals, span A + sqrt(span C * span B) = 0.26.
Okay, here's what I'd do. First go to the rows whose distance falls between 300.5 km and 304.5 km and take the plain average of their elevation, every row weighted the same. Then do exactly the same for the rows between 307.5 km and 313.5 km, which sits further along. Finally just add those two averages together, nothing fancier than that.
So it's 1.9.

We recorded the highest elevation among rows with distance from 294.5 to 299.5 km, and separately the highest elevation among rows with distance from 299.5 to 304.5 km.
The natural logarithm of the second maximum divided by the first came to -0.23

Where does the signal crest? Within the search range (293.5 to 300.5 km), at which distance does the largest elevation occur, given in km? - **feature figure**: 294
